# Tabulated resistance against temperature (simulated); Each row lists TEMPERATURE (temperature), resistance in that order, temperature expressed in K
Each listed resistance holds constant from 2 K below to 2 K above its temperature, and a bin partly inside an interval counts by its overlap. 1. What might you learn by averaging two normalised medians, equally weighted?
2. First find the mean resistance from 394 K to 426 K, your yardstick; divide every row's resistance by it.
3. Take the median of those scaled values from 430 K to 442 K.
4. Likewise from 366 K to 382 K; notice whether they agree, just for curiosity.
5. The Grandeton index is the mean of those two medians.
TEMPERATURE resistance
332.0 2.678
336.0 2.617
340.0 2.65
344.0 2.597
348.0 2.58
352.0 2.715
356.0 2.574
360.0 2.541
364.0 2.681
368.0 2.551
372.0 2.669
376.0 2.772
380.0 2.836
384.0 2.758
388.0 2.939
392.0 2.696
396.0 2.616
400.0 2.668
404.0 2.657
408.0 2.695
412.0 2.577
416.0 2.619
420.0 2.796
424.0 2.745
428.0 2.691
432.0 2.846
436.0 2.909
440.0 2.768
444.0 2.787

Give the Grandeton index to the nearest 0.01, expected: 1.04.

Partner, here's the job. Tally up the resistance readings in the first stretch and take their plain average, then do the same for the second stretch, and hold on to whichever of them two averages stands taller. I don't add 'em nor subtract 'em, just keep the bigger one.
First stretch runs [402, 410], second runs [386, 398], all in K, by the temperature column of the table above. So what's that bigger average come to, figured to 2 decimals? 2.75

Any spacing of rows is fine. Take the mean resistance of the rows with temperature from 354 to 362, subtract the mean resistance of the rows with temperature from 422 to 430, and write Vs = -0.16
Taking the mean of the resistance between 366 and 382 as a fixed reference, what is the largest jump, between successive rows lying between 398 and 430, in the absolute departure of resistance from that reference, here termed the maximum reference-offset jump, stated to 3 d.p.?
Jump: 0.118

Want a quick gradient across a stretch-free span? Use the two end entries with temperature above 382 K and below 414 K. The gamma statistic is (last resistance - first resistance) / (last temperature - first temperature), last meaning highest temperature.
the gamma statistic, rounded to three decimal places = -0.006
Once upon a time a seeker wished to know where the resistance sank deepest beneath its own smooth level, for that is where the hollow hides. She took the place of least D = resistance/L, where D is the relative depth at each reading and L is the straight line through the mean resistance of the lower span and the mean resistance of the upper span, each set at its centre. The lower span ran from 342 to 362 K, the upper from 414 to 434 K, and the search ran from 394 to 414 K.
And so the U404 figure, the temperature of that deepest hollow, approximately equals 412.0 K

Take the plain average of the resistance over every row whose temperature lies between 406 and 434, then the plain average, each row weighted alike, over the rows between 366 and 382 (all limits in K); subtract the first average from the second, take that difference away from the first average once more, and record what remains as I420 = 2.71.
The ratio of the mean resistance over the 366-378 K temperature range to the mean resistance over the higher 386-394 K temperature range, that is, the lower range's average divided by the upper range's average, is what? 0.95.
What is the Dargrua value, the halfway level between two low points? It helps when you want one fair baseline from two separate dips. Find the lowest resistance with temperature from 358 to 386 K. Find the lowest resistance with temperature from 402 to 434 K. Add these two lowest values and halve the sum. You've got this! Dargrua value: 2.56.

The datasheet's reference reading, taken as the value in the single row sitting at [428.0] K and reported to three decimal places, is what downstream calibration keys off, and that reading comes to 2.691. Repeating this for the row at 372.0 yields 2.669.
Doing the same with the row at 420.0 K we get 2.796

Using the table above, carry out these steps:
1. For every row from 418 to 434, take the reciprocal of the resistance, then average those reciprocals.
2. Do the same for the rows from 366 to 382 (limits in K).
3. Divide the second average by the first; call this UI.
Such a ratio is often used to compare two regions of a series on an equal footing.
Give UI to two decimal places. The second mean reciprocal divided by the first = 1.02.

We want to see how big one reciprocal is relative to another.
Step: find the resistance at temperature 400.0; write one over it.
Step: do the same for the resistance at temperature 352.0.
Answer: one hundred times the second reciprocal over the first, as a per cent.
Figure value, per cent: 98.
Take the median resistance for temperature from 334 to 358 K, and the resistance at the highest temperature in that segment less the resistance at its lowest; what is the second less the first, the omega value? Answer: -2.65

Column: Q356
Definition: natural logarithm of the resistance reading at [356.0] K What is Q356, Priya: 0.95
